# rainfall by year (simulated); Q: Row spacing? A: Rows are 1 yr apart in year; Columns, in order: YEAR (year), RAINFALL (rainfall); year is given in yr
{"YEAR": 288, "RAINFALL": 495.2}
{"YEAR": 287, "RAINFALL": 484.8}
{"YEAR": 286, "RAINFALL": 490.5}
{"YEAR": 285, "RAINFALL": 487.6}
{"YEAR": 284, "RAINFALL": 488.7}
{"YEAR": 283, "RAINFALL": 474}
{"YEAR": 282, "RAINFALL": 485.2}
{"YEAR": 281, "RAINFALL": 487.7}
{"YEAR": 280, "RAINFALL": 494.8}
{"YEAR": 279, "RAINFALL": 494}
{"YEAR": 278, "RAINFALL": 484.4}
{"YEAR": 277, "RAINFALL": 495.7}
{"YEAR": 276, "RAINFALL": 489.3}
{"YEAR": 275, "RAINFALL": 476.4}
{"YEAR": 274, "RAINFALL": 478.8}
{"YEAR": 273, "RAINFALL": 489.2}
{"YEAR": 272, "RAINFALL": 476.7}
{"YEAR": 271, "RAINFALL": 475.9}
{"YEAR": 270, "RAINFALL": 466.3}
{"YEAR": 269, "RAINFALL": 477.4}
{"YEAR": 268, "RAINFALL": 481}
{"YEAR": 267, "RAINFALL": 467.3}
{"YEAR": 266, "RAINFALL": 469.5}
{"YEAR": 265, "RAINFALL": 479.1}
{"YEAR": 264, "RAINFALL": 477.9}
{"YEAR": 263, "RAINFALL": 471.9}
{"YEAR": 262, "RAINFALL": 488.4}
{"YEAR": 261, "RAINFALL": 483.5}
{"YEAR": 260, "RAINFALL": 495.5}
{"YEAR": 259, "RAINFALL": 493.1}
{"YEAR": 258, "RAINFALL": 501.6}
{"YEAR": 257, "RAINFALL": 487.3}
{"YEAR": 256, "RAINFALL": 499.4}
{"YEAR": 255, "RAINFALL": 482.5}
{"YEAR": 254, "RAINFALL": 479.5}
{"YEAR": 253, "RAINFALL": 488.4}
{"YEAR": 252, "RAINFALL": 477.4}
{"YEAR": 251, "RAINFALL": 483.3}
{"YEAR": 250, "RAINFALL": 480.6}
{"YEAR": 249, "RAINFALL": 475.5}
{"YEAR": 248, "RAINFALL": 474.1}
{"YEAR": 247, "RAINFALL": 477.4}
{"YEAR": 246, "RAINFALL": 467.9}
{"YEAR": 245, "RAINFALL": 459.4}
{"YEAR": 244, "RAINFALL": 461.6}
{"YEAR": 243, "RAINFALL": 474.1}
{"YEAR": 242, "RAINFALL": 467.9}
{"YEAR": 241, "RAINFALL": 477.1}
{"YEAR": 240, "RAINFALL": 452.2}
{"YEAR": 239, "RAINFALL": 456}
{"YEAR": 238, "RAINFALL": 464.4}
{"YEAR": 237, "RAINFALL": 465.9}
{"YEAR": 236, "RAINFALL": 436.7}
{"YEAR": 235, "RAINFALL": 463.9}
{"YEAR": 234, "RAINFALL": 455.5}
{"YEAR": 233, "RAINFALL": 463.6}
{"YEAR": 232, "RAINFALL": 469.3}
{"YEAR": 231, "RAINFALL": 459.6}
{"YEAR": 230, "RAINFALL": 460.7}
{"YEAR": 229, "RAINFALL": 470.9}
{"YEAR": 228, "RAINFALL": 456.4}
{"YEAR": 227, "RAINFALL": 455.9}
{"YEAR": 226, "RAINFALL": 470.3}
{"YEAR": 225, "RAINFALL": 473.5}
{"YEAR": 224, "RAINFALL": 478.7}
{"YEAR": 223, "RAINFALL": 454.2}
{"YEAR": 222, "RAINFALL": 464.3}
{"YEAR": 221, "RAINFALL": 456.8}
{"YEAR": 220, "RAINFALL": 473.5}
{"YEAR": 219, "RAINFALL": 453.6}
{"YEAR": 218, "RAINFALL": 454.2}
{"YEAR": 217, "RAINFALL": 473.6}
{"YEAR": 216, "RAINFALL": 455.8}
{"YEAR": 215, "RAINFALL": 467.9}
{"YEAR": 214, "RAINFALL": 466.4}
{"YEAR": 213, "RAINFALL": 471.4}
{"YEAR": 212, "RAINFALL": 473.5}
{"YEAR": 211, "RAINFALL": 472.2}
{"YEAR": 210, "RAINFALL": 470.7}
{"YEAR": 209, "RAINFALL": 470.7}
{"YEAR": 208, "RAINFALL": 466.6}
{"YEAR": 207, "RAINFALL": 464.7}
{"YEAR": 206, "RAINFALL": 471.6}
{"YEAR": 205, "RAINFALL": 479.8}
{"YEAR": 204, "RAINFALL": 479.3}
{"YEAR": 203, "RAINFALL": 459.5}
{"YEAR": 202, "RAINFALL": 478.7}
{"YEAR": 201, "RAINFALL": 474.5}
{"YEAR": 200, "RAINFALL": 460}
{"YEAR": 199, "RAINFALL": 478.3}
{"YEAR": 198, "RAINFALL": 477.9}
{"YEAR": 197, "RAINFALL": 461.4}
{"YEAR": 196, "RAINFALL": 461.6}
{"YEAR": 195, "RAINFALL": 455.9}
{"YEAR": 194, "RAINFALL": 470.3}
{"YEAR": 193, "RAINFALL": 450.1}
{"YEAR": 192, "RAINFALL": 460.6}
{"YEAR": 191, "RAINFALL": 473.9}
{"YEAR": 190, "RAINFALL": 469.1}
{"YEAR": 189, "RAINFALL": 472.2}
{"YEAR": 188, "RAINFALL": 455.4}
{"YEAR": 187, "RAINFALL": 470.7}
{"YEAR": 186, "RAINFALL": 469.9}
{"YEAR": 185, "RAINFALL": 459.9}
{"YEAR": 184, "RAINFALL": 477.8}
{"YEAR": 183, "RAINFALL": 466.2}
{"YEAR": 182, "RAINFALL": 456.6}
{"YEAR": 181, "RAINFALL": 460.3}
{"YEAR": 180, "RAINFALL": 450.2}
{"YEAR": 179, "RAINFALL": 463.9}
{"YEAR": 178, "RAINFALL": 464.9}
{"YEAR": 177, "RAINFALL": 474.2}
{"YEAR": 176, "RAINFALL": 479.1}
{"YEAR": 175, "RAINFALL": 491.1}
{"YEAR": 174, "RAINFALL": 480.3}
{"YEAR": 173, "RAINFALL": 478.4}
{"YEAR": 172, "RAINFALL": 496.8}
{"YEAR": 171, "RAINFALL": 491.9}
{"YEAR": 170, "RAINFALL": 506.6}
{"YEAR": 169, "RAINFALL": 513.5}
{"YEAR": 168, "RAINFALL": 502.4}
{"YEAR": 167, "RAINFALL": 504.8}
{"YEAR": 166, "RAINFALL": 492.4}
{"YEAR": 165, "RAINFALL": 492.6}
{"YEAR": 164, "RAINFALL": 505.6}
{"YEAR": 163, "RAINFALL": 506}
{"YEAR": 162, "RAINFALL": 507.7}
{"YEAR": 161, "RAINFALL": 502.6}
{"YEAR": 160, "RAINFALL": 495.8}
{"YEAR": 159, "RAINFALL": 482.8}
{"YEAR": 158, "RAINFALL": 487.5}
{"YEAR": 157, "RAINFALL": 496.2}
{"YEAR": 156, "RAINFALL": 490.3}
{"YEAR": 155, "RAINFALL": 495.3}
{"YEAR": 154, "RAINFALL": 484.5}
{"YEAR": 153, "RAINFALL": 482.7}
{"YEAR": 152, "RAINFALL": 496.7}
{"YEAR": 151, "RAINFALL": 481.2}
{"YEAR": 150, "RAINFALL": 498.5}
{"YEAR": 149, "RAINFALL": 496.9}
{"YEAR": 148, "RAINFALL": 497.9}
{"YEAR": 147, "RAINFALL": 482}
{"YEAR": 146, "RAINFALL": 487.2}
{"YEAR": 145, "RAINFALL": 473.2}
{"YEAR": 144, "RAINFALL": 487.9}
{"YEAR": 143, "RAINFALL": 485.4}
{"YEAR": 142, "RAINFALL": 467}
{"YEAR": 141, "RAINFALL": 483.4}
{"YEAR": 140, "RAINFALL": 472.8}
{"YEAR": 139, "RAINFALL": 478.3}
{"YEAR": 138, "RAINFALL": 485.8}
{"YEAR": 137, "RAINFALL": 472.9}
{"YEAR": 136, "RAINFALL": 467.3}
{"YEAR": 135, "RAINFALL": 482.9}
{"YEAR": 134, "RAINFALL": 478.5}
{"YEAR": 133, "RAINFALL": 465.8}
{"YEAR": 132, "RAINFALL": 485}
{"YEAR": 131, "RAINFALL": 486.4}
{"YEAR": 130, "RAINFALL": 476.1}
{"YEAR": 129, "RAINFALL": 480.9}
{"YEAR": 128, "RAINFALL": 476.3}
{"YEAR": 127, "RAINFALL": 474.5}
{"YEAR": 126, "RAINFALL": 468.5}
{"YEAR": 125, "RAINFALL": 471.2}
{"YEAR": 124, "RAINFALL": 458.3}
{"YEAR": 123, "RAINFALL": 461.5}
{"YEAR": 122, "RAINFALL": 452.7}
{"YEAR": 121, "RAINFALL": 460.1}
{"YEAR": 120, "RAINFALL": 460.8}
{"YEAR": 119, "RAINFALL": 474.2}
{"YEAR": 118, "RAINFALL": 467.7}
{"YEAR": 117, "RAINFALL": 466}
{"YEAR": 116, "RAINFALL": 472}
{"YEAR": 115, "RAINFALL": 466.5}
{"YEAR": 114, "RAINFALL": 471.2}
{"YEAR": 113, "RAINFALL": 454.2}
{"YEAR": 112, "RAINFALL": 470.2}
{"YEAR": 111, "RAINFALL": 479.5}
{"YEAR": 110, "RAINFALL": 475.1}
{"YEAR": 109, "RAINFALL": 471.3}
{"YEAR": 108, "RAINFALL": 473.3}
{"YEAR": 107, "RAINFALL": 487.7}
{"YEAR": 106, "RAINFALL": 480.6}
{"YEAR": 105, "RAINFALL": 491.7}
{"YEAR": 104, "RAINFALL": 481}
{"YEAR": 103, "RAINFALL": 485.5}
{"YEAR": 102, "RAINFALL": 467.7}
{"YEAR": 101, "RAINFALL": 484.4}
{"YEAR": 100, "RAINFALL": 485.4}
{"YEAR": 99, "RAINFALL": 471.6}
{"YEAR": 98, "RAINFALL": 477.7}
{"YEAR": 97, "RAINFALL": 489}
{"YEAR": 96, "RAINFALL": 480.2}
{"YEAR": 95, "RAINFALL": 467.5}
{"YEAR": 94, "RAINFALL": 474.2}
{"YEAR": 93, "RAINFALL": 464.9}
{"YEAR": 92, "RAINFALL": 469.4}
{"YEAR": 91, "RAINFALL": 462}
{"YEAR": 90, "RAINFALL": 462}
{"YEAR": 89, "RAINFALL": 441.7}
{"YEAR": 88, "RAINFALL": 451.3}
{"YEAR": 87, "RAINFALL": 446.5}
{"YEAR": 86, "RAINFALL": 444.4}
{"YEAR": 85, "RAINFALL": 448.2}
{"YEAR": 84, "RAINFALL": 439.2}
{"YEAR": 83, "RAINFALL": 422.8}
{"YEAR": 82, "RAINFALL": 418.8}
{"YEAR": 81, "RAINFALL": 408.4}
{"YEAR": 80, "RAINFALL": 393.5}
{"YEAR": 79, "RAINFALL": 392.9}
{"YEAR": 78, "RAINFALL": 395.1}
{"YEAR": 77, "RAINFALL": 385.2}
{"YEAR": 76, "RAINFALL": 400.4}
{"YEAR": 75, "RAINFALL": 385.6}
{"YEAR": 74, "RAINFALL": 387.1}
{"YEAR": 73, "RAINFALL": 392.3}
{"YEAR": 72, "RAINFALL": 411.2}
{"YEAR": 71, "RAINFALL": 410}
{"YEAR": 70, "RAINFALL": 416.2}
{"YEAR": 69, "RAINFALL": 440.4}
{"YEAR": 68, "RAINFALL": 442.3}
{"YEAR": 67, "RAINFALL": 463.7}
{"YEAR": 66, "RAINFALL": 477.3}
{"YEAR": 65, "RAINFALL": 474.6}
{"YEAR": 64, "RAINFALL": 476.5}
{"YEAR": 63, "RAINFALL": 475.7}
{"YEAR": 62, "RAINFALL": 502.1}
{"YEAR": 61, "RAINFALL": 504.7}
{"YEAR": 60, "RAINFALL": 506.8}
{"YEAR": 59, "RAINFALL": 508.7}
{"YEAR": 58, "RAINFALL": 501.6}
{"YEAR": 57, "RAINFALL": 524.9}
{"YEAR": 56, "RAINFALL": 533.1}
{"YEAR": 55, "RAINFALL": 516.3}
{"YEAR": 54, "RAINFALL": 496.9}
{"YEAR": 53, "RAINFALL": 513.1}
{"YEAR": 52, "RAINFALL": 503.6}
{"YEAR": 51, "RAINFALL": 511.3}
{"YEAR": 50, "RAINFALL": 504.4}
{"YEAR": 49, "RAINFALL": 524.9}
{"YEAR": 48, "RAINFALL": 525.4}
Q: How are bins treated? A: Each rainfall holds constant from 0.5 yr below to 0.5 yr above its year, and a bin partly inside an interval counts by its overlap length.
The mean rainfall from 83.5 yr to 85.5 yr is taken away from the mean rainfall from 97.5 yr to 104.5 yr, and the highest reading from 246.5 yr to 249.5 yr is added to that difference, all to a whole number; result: 513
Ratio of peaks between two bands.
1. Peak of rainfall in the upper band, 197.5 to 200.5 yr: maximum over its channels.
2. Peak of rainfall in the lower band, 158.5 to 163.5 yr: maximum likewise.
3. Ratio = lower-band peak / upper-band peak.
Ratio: 1.06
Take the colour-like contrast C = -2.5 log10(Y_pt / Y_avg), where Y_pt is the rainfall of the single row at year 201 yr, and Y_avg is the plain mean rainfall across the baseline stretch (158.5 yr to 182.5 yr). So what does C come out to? 0.03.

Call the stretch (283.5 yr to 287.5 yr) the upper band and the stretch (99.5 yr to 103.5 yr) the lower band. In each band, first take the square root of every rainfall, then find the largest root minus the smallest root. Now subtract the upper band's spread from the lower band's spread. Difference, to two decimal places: 0.28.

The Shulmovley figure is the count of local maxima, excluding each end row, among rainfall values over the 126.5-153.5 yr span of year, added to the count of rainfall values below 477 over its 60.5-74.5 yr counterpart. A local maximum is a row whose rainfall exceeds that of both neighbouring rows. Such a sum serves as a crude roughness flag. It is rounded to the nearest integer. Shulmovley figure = 21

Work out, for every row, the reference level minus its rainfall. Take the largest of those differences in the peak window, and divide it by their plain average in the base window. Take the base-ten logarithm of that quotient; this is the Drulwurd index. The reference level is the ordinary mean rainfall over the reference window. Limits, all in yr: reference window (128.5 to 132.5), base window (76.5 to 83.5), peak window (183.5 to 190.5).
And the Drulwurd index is -0.48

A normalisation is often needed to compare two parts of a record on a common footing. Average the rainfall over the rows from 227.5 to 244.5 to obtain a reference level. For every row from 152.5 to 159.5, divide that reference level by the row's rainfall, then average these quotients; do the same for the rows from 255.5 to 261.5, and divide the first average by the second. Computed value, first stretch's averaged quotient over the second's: 1.01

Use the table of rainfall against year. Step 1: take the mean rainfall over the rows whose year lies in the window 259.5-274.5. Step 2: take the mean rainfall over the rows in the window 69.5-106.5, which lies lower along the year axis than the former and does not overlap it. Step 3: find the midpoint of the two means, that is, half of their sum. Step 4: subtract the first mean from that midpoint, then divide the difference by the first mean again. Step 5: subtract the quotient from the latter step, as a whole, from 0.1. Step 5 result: 0.137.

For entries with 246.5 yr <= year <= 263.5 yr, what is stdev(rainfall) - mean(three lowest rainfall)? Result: -465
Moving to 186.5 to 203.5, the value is -445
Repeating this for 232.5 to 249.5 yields -438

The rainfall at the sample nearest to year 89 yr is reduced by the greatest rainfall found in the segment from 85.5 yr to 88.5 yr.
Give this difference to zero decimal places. -10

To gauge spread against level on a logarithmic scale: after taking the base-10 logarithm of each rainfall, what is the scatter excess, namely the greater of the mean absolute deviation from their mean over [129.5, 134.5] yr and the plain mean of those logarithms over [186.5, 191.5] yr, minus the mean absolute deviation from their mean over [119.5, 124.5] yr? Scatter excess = 2.668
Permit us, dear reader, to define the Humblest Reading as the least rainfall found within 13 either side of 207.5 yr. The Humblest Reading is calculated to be 453.6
